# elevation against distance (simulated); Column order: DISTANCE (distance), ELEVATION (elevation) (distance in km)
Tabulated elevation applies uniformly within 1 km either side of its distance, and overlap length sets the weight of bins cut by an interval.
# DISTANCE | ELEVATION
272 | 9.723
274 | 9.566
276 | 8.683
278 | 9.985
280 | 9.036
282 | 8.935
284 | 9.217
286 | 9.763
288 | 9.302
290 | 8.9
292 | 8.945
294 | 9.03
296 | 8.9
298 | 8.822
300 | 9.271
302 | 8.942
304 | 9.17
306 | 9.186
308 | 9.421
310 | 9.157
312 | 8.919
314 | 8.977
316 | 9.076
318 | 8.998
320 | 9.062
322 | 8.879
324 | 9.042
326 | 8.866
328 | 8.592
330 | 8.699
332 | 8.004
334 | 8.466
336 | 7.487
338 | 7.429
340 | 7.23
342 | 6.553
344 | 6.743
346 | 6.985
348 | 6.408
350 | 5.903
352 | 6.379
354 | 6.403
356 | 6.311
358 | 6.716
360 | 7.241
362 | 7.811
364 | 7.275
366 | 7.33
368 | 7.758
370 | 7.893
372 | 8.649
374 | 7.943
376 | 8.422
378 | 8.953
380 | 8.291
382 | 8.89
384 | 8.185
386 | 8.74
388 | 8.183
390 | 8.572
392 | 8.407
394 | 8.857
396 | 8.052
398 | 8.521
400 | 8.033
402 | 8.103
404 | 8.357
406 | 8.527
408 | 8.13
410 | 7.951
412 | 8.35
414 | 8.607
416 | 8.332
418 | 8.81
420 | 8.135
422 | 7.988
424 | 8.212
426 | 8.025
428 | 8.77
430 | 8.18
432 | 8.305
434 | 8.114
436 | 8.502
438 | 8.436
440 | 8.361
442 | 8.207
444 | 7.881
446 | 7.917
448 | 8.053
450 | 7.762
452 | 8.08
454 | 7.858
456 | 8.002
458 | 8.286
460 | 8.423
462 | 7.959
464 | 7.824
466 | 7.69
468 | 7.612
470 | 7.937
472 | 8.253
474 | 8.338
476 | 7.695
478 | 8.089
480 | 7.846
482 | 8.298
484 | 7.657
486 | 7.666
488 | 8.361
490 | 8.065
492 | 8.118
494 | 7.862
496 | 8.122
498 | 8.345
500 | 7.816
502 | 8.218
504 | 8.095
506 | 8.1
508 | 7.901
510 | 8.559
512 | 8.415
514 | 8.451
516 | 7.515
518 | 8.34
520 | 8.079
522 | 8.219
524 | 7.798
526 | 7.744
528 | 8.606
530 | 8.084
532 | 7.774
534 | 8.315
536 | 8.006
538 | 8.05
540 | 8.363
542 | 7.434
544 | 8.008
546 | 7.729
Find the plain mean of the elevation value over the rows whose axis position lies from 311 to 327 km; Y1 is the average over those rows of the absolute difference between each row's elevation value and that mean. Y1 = 0.07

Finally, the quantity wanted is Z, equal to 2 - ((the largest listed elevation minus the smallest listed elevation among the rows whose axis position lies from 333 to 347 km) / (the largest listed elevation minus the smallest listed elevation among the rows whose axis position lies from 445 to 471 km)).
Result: -0.4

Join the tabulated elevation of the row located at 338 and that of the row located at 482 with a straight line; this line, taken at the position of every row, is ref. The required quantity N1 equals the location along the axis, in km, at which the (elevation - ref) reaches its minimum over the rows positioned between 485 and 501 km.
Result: 486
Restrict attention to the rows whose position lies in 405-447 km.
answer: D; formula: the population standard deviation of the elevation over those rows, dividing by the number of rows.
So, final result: 0.26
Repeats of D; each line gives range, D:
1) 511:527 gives 0.33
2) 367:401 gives 0.36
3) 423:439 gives 0.23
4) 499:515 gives 0.25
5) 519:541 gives 0.26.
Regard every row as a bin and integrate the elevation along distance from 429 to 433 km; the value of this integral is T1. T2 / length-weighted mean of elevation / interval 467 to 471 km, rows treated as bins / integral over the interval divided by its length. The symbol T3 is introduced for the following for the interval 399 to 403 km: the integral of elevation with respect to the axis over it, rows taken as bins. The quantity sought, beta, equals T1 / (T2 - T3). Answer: -1.35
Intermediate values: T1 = 33.0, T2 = 7.8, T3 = 32.3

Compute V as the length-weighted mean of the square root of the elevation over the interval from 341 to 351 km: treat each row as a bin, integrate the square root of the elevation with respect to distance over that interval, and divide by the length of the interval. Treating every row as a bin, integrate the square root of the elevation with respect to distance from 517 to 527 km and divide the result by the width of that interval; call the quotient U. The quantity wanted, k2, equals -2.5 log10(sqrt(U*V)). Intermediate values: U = 2.83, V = 2.55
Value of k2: -1.07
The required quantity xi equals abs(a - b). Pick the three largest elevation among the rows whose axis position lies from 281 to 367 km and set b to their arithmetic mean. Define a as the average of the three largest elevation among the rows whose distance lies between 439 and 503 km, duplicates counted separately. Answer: 1.11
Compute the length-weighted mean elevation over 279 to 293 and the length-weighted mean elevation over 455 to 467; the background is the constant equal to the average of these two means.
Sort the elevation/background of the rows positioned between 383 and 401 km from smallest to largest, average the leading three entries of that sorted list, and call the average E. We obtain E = 0.94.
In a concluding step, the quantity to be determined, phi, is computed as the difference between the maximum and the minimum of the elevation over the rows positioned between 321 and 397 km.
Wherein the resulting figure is 3.14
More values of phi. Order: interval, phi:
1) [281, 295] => 0.86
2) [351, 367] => 1.50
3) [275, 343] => 3.43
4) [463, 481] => 0.73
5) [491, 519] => 1.04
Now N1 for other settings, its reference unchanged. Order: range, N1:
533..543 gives 542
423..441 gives 426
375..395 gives 388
